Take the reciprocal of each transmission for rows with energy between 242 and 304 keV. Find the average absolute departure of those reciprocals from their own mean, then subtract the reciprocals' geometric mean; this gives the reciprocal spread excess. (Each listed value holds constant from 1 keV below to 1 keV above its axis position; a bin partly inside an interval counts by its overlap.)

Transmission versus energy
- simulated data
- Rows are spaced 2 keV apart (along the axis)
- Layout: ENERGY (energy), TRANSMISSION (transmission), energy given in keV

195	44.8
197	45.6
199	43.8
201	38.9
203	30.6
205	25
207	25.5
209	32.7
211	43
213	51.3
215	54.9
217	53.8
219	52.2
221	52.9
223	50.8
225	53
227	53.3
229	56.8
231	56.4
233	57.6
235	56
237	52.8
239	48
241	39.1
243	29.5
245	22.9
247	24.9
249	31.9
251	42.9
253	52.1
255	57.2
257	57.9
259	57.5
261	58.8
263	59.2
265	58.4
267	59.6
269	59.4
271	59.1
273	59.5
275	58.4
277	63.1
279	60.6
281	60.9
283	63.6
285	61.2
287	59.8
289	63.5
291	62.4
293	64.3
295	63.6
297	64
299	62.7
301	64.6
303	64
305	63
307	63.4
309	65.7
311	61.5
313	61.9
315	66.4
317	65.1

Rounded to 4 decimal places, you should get -0.0137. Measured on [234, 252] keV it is -0.0192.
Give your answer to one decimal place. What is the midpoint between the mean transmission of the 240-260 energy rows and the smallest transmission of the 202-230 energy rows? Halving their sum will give 33.3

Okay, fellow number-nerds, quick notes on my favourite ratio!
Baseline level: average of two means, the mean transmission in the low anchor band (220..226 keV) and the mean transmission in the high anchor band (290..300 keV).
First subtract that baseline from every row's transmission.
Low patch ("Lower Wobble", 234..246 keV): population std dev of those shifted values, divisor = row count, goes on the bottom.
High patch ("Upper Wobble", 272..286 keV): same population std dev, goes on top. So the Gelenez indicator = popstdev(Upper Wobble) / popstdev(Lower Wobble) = 0.14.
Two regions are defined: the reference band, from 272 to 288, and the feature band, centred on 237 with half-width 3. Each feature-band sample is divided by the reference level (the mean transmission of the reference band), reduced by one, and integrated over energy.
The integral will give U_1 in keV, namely -0.8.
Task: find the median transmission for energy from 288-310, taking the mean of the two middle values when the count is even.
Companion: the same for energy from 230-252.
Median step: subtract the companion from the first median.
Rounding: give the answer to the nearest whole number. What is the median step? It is 21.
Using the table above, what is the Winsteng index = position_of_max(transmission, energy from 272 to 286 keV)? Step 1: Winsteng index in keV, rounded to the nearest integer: 283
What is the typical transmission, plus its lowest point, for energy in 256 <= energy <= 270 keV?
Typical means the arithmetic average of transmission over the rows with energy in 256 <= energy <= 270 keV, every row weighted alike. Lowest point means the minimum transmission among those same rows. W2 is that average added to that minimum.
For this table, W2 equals 116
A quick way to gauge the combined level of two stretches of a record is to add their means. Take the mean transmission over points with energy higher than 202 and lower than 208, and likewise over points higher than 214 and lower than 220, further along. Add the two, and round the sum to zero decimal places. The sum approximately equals 81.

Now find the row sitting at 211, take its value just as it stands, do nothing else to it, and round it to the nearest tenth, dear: 43.0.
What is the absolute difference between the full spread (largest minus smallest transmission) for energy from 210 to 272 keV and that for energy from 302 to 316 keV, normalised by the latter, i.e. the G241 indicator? 6.5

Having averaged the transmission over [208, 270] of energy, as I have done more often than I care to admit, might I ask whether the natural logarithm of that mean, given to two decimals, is 3.90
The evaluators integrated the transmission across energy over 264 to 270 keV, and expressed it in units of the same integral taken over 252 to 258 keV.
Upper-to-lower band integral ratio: 1.06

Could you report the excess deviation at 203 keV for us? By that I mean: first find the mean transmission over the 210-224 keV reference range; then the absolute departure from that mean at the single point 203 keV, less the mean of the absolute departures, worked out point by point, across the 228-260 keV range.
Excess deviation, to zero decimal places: 11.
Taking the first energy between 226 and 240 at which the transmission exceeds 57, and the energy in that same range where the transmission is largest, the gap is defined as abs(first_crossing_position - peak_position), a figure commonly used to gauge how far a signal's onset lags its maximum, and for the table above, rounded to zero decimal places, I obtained 0 keV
